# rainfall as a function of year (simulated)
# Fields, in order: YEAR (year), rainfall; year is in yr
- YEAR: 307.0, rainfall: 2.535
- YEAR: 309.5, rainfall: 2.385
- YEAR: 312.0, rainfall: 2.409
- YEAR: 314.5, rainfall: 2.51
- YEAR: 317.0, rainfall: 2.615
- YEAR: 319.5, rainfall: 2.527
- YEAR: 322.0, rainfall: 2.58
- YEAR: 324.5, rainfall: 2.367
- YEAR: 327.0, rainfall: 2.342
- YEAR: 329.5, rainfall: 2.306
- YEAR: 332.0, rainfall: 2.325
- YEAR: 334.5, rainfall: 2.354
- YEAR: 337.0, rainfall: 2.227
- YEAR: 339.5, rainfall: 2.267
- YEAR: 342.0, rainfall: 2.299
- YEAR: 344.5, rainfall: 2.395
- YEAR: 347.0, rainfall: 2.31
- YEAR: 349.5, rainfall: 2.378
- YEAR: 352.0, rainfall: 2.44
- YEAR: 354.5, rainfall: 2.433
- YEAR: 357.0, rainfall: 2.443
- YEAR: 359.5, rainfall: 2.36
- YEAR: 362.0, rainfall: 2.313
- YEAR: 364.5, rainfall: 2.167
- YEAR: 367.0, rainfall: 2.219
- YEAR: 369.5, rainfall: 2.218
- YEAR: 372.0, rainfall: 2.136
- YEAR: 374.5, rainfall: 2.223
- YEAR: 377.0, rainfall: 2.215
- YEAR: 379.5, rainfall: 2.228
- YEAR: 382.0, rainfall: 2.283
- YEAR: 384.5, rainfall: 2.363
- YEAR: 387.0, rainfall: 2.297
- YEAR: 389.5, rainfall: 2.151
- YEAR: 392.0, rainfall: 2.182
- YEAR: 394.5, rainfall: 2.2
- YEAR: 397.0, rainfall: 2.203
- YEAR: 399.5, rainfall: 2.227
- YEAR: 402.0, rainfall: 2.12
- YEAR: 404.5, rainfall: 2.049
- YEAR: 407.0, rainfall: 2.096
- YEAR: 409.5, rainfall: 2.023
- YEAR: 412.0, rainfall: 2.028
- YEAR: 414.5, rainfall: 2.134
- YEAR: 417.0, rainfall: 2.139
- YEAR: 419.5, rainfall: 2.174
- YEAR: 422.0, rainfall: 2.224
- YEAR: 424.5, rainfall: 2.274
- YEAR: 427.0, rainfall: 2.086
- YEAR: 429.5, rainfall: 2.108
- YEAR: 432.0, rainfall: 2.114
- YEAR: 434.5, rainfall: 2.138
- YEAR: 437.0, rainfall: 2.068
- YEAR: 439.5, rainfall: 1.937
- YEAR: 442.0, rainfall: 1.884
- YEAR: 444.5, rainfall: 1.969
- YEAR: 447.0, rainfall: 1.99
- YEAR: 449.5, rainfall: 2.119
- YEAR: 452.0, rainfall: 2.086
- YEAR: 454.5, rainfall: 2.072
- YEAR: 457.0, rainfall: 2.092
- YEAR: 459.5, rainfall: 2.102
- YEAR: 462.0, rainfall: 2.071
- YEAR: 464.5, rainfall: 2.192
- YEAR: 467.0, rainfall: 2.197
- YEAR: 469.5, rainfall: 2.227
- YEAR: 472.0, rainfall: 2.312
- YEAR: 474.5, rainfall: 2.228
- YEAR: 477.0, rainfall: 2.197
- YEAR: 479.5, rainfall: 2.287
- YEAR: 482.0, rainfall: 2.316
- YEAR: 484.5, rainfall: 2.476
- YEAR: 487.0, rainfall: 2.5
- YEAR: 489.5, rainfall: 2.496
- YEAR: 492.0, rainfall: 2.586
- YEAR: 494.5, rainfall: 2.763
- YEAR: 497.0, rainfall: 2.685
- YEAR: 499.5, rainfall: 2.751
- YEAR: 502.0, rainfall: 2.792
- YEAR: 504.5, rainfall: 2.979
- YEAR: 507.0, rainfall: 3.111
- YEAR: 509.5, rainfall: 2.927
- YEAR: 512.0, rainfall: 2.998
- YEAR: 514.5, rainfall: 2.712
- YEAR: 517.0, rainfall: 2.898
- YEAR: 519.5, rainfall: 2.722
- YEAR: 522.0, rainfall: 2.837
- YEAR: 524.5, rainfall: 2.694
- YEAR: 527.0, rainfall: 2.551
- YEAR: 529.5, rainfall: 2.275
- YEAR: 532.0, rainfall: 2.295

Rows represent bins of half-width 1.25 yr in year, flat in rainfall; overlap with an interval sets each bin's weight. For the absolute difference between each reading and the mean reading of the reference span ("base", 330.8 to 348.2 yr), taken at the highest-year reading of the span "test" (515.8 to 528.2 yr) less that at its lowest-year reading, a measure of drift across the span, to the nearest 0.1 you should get -0.3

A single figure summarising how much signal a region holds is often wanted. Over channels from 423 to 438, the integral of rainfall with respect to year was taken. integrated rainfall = 32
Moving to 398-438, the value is 85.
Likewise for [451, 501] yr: 117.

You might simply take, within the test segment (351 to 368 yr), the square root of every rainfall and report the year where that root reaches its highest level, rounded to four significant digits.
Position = 357.0 yr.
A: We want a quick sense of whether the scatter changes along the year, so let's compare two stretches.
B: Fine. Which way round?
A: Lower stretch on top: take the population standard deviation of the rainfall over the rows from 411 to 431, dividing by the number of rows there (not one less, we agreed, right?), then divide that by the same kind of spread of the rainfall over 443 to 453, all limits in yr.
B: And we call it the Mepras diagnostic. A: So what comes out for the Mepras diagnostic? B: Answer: 1.2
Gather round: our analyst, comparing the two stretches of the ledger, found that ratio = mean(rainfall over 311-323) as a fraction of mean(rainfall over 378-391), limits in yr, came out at 1.12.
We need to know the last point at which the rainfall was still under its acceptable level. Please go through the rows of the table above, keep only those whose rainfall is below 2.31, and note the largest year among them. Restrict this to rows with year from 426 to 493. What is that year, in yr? 479.5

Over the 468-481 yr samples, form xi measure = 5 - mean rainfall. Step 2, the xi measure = 2.75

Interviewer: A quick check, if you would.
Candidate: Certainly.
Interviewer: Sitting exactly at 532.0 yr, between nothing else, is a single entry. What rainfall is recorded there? 2.295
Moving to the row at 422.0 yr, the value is 2.224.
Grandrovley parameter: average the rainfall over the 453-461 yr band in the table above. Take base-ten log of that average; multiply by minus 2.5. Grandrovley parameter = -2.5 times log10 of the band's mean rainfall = -0.80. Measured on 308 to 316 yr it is -0.97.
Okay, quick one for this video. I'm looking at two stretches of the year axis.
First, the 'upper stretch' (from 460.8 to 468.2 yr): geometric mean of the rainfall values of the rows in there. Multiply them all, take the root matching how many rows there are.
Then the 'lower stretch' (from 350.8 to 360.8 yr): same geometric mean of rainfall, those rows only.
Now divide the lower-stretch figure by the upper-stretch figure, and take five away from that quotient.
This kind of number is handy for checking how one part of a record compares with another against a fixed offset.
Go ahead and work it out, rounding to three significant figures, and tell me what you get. -3.88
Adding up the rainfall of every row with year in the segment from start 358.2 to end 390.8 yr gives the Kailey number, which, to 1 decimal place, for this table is 29.2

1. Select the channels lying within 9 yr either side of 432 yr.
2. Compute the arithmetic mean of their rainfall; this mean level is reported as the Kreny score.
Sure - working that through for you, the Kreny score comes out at 2.10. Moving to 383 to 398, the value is 2.23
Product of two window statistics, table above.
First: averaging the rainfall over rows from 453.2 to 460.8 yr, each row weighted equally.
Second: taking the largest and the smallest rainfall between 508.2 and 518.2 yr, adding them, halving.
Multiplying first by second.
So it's 6.0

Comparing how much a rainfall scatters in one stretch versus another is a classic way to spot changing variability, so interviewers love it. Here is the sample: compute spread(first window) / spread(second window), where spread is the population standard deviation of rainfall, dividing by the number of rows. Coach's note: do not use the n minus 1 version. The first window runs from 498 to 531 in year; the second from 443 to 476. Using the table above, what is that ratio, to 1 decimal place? 2.2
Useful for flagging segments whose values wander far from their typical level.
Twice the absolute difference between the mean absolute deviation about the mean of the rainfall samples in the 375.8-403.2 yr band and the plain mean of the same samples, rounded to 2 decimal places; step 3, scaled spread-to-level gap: 4.35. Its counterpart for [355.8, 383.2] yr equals 4.37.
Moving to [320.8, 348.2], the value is 4.57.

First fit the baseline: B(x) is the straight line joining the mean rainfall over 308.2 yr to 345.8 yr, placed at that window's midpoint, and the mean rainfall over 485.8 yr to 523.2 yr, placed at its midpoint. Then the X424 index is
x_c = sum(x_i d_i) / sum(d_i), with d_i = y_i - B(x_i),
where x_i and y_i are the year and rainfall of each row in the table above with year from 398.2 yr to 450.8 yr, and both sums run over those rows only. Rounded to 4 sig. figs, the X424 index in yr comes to 426.6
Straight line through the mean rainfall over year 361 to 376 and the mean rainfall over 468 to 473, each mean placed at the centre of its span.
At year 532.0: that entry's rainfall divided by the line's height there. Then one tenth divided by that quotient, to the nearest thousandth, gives 0.100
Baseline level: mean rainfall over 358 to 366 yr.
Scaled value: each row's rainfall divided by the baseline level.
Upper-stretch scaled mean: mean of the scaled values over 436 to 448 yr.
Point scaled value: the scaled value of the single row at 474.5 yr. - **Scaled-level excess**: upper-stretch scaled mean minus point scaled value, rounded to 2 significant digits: -0.11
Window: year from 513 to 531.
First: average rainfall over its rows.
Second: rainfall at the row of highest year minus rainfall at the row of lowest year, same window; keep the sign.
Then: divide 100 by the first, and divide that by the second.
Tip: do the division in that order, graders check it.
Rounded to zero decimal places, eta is -86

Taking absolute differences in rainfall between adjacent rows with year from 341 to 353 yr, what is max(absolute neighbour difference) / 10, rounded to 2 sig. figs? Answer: 0.0096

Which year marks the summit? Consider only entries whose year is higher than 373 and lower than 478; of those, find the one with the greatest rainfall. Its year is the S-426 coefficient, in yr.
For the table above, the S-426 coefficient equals 384.5 yr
